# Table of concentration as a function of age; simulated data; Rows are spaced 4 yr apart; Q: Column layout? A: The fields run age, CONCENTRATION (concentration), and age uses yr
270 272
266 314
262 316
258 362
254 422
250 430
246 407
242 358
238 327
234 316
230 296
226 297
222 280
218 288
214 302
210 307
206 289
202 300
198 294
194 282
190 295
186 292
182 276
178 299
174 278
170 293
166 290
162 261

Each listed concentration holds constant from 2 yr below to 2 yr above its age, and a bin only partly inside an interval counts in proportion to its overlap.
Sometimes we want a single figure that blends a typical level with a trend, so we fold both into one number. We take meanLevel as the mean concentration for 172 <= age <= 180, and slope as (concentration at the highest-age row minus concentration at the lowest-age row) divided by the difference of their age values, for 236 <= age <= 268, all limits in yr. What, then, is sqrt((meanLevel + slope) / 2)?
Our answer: 12.0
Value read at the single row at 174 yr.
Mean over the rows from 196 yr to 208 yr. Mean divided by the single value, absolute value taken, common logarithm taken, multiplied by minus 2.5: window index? -0.06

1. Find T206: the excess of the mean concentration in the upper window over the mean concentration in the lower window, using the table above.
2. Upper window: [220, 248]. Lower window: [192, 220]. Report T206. 31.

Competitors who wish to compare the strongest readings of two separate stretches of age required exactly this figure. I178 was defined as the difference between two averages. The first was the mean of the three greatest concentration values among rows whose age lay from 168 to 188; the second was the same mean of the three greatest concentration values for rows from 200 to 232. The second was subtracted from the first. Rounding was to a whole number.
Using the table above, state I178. -8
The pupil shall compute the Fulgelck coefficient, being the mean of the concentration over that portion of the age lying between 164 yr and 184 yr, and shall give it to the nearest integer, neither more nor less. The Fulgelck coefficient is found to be 287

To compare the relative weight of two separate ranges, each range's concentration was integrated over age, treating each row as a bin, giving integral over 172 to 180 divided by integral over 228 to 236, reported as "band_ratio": 0.94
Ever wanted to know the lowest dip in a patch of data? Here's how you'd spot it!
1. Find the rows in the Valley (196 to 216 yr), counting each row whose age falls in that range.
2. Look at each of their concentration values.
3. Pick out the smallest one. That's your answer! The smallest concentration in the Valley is 289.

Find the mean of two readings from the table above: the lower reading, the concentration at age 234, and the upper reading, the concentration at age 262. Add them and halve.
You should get 316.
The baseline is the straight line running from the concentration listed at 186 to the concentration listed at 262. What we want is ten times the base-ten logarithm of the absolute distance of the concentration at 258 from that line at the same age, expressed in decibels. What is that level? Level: 17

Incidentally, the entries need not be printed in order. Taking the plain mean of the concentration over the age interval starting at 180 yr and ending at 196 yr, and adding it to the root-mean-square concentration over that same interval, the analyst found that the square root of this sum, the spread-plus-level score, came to 23.9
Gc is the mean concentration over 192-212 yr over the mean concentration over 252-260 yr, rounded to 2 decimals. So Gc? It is 0.75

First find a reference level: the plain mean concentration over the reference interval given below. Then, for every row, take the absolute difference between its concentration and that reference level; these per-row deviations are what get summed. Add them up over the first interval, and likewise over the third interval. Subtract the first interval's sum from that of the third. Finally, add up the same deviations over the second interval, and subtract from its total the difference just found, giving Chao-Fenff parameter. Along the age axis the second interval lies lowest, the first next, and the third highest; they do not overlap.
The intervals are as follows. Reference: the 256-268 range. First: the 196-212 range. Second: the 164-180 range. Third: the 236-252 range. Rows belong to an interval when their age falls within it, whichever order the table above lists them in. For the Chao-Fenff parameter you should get 89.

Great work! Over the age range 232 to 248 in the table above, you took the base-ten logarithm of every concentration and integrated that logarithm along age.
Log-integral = 40.7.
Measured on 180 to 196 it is 39.3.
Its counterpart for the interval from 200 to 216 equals 39.6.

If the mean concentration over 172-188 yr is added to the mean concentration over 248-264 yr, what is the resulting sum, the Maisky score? 669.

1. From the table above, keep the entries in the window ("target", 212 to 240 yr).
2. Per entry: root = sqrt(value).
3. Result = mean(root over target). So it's 17.3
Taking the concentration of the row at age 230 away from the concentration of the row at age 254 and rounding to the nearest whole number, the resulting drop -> 126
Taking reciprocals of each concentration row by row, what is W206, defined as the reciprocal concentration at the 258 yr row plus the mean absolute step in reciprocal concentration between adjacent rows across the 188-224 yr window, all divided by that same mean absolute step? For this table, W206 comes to 22.8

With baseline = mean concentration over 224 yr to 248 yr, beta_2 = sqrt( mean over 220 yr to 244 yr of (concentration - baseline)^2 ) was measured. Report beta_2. 33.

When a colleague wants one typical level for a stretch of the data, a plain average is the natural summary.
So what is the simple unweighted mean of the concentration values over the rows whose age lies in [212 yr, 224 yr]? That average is 290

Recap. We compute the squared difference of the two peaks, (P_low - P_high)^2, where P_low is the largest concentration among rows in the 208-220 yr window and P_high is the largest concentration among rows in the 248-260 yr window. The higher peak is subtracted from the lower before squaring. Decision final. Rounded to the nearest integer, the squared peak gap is 15129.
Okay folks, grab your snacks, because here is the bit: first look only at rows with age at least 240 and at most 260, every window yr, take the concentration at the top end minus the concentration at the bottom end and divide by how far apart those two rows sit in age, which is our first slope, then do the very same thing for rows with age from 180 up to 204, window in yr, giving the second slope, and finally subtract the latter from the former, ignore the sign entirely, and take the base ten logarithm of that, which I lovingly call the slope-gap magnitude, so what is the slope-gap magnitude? 0.0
